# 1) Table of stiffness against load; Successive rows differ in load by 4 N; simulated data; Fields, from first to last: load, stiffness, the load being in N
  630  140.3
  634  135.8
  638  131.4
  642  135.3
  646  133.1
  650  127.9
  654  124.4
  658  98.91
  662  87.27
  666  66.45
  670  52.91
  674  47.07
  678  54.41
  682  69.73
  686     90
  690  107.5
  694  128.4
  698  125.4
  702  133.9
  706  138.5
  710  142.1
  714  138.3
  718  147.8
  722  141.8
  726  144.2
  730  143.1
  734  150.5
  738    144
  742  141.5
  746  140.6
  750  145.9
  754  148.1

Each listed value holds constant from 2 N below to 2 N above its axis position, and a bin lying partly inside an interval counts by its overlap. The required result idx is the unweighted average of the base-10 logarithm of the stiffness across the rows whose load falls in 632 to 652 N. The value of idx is 2.12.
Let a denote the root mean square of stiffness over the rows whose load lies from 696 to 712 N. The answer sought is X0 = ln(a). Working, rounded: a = 135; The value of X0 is 4.91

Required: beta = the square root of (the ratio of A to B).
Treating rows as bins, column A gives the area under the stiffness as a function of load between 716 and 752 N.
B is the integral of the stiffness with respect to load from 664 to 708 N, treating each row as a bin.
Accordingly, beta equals 1.13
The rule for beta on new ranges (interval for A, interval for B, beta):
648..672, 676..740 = 0.53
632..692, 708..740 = 1.13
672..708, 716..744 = 0.94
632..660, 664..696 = 1.20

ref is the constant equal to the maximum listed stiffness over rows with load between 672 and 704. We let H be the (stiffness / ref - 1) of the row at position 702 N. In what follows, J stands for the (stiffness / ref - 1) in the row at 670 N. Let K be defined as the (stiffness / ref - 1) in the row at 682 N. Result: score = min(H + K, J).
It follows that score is -0.6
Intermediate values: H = 0.00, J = -0.60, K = -0.48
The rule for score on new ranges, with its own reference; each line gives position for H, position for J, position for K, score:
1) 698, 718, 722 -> 0.0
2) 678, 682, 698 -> -0.7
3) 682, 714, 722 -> -0.4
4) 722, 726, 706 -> 0.1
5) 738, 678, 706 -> -0.6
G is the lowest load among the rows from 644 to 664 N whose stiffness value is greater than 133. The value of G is 646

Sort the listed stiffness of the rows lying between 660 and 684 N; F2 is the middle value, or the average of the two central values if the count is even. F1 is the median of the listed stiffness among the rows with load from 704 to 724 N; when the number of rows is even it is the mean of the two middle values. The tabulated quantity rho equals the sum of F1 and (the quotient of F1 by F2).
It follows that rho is 144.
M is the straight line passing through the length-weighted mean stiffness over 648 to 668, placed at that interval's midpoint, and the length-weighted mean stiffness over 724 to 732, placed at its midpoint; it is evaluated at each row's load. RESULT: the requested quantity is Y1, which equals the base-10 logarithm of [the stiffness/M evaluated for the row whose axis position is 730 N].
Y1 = -0.01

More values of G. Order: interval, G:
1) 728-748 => 730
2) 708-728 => 710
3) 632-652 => 634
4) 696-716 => 702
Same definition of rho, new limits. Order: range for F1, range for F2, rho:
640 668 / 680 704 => 125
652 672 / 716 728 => 88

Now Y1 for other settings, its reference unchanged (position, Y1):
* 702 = 0.02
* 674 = -0.37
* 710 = 0.03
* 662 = -0.07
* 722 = 0.01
